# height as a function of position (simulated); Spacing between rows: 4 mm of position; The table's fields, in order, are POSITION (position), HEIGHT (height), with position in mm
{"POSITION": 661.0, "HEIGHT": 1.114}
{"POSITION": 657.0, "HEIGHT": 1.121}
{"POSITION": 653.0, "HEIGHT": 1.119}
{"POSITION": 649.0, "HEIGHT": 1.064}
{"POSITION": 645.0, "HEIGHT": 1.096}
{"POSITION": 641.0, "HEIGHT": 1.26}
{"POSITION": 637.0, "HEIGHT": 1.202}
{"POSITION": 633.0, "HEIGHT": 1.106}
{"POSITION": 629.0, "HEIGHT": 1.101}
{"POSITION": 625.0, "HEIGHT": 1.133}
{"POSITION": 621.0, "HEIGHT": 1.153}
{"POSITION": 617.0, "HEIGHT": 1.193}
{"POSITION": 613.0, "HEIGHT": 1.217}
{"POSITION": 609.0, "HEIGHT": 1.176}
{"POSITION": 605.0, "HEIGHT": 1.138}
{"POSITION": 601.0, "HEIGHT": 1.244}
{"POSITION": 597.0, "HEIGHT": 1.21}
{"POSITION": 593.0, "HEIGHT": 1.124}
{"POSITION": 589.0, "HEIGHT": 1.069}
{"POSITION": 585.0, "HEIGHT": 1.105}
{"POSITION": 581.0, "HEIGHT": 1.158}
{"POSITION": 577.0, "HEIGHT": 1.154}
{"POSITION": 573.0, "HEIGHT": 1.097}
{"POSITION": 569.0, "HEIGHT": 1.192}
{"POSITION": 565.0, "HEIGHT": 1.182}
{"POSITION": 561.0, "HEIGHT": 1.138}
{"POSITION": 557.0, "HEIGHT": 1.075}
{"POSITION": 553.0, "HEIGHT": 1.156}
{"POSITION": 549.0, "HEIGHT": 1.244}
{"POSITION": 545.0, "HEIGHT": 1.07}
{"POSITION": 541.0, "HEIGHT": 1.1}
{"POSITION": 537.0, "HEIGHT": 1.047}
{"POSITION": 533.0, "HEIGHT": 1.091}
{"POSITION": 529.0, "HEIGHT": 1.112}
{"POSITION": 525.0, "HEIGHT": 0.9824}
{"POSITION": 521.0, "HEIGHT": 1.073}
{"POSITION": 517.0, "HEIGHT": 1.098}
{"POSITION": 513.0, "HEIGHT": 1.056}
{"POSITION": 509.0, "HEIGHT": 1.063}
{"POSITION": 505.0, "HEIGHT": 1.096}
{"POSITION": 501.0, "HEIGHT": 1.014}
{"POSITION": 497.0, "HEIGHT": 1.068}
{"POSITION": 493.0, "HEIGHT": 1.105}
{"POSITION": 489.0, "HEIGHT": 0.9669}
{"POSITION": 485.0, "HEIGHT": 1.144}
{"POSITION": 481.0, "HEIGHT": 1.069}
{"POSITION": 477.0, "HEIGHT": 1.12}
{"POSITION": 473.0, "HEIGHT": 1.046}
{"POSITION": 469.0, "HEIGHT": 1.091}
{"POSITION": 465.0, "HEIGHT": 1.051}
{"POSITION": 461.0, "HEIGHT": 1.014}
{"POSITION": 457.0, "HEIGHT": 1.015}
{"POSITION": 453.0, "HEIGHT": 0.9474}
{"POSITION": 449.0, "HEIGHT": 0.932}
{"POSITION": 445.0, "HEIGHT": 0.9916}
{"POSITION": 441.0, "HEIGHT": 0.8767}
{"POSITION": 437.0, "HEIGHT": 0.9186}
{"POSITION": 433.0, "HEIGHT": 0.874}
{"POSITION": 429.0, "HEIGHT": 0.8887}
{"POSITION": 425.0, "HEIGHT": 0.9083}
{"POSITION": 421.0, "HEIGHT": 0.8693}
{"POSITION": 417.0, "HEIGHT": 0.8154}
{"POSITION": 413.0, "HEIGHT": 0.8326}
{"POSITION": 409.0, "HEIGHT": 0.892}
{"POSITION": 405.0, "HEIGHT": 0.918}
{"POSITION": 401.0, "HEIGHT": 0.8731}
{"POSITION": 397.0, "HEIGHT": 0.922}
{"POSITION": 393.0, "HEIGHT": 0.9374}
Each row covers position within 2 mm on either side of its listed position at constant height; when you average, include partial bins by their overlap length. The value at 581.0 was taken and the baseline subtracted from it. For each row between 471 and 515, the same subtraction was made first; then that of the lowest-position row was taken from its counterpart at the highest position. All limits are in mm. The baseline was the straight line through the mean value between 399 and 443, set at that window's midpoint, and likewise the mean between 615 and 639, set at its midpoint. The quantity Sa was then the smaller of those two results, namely -0.04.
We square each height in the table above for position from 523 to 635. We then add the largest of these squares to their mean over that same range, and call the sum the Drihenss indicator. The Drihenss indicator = 2.8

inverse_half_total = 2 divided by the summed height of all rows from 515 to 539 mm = 0.312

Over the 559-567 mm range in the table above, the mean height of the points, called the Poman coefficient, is 1.16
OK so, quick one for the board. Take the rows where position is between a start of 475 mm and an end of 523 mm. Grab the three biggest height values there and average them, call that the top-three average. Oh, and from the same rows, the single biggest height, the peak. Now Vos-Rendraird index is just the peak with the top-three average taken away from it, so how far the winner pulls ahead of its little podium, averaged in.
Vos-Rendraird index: 0.021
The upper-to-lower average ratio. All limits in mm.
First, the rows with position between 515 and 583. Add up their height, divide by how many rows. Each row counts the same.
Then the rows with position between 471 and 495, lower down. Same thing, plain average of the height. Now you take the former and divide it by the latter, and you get 1.04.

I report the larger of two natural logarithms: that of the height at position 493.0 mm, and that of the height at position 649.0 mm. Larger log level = 0.100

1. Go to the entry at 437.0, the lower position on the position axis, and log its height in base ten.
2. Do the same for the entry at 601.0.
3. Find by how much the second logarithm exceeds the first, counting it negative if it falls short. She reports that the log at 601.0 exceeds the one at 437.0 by 0.13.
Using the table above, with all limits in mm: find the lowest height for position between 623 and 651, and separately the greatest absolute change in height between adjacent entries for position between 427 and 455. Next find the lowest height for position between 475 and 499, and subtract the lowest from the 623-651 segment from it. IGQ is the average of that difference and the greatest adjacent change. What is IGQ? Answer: 0.009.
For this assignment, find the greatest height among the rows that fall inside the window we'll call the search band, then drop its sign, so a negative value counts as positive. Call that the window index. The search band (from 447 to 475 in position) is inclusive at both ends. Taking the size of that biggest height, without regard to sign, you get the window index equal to 1.09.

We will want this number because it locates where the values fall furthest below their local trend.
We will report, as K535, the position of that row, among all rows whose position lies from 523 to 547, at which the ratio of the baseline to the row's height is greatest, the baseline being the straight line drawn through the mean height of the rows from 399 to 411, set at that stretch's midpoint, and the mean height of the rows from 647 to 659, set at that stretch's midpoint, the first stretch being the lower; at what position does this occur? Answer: 525.0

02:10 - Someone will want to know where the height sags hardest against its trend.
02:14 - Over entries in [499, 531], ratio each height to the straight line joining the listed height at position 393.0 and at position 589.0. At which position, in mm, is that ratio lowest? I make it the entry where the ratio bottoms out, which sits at 525.0 mm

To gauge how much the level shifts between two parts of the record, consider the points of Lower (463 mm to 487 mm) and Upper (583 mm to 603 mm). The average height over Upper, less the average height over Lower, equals 0.064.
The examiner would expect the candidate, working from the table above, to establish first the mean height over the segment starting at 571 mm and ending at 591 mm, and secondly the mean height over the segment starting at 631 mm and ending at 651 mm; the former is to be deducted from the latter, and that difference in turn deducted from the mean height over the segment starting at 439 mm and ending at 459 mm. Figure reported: 0.92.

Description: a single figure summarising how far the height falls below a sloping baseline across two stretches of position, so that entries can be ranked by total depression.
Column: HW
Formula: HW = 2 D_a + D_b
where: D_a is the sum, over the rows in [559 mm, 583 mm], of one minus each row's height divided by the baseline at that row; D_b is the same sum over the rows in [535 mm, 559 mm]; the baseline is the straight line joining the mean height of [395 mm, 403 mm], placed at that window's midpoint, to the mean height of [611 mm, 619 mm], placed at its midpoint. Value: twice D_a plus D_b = -0.16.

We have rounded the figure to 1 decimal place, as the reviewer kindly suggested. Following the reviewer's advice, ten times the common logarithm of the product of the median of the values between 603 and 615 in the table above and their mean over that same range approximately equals 1.4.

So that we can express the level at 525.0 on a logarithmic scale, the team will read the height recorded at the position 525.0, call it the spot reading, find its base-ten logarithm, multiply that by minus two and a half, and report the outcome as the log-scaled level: 0.019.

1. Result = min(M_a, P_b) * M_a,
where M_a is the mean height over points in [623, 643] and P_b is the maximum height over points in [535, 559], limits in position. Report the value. 1.35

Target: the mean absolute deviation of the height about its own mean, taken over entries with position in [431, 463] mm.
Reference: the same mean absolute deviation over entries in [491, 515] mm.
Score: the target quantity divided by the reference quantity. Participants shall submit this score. 2.02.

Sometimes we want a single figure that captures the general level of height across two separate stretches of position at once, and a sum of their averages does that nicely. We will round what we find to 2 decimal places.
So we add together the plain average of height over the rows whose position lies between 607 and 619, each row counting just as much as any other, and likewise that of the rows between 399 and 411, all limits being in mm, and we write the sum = 2.09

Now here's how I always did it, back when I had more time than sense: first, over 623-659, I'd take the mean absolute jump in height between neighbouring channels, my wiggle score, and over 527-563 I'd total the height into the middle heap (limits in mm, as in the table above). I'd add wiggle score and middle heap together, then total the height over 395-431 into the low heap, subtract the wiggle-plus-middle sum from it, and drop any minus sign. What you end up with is 2.2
